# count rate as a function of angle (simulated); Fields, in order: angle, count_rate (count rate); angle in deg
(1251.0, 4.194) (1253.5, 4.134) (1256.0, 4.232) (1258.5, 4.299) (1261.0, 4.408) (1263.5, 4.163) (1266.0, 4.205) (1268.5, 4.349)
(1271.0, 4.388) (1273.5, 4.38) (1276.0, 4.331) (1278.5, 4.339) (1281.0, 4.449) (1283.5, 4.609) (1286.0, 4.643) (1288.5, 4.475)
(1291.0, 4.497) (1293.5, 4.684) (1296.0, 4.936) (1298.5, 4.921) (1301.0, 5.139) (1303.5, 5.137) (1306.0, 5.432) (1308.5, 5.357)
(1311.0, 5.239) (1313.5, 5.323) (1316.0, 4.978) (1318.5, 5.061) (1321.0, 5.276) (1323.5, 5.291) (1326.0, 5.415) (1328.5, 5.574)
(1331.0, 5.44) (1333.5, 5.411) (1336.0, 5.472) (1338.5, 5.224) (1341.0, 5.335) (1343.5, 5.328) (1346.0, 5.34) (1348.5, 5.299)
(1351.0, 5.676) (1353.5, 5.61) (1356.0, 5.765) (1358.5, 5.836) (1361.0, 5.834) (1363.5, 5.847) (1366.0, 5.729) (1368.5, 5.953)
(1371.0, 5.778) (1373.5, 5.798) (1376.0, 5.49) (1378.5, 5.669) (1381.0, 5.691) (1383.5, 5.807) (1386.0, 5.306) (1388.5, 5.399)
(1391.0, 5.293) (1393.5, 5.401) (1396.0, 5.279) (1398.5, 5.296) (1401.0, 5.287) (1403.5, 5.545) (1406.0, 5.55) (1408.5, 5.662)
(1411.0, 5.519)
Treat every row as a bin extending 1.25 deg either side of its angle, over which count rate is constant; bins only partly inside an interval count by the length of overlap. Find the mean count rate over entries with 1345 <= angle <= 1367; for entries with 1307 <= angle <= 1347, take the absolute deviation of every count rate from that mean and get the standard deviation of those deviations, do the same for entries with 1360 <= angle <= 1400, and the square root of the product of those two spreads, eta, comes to 0.13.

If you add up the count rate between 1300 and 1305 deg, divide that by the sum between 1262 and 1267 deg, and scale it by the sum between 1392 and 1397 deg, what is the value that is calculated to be 13.1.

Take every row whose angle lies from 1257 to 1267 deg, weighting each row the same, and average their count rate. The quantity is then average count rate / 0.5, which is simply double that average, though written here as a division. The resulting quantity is 8.5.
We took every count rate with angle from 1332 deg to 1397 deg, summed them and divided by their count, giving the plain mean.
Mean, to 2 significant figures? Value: 5.6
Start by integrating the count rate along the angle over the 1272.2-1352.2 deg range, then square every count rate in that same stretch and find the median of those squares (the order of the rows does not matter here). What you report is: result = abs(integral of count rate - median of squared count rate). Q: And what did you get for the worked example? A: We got 378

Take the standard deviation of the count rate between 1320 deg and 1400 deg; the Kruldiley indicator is 0.22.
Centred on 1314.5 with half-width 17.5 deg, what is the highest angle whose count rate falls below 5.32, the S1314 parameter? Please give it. 1323.5 deg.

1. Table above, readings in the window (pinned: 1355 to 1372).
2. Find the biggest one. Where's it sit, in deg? 1368.5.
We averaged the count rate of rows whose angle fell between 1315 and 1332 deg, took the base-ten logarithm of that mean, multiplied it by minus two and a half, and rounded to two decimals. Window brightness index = -1.81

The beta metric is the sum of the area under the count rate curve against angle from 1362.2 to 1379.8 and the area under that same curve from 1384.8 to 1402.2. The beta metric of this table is 194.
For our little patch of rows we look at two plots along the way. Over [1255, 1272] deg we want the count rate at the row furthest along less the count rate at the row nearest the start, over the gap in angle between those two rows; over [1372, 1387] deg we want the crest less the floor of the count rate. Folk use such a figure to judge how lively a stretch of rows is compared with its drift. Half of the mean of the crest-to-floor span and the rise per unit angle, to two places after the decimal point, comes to 0.13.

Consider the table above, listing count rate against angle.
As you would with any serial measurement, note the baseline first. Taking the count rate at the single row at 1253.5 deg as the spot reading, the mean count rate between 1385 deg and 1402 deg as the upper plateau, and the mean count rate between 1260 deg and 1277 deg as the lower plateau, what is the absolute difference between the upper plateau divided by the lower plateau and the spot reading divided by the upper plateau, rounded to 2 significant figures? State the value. 0.46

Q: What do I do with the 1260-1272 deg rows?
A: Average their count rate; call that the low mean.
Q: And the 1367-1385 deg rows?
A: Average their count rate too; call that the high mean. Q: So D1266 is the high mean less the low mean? 1.44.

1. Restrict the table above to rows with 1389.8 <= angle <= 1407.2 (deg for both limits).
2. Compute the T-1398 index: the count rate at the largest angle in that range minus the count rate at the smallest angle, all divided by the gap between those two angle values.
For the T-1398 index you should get 0.017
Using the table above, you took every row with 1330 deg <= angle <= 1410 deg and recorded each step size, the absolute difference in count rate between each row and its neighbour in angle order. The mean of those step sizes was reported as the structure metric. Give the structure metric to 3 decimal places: 0.119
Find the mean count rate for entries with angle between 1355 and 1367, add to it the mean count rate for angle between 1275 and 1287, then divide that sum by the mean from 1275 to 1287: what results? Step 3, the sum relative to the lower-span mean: 2.30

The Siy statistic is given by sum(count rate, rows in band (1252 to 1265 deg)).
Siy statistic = 21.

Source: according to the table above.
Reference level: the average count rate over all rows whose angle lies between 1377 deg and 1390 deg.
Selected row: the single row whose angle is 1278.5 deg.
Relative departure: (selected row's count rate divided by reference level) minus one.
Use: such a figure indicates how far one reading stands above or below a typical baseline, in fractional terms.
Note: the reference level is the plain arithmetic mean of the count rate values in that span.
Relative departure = -0.22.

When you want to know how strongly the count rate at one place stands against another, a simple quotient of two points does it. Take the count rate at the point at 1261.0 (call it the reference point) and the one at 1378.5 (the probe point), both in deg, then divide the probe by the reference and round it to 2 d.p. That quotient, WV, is 1.29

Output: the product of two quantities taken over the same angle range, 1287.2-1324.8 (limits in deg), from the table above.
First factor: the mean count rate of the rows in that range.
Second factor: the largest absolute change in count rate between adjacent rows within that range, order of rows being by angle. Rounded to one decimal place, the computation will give 1.7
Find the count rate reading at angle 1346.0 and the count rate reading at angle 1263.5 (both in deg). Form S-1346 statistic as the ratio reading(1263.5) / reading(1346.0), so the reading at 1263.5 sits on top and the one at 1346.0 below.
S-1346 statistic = 0.78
